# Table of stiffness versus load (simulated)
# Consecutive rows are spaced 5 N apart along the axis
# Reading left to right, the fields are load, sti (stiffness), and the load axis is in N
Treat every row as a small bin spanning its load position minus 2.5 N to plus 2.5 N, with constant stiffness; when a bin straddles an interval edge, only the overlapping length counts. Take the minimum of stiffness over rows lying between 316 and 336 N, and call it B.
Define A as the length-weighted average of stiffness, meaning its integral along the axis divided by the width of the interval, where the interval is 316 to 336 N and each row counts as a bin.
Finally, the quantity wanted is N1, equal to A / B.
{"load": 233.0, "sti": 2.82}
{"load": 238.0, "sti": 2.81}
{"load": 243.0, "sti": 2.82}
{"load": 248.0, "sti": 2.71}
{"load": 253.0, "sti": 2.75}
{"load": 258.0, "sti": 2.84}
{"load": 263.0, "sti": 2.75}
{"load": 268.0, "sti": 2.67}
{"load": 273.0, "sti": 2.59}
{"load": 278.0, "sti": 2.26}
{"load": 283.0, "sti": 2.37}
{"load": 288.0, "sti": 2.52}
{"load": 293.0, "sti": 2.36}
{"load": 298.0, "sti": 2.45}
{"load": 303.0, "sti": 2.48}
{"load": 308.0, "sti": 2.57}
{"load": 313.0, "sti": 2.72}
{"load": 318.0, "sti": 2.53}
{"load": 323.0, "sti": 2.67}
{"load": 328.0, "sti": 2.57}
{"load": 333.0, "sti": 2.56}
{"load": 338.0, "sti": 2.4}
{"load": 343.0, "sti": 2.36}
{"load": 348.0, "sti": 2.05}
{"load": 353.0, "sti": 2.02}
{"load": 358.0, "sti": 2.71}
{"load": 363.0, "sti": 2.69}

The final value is 1.02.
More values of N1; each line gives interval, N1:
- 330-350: 1.15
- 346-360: 1.11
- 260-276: 1.03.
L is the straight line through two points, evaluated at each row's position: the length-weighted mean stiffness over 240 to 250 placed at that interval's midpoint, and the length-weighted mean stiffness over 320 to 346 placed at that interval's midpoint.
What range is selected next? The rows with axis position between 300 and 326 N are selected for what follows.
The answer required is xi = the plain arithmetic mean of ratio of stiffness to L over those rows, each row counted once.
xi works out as 1.01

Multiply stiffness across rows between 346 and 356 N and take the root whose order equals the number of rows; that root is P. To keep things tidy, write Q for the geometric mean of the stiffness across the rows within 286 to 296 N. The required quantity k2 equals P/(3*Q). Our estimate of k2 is 0.278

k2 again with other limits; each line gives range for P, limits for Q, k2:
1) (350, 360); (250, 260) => 0.279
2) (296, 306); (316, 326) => 0.316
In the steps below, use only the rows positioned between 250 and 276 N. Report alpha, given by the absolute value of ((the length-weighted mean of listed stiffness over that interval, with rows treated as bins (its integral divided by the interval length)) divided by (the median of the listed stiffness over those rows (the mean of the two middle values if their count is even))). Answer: 0.986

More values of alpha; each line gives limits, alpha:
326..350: 0.996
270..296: 1.023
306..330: 1.017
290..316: 1.015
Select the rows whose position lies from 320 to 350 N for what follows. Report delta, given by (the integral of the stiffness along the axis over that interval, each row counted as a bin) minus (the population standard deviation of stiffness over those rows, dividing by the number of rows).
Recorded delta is 73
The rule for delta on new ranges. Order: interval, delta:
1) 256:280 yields 63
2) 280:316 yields 90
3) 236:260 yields 67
